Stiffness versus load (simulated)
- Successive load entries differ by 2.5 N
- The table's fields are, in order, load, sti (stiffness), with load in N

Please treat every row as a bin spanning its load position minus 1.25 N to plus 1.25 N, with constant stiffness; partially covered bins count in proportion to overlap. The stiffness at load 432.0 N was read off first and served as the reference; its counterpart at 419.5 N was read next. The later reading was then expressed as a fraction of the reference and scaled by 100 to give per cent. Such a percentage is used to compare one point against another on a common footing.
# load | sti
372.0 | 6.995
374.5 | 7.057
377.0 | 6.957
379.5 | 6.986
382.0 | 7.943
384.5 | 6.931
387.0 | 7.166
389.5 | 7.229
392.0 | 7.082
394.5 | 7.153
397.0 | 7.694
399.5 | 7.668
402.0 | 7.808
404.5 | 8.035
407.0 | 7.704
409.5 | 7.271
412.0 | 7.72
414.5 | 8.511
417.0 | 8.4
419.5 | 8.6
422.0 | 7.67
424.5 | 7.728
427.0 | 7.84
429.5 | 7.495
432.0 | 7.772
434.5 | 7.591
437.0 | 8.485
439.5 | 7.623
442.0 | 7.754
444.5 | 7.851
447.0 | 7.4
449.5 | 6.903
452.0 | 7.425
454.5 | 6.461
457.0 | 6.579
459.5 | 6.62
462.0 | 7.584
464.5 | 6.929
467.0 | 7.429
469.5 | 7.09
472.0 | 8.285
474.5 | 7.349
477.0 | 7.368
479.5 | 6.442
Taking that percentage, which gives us 111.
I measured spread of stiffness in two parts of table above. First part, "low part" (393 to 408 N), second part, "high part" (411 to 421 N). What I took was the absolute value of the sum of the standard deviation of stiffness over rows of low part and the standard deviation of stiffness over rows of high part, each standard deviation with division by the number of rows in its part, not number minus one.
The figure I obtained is 0.61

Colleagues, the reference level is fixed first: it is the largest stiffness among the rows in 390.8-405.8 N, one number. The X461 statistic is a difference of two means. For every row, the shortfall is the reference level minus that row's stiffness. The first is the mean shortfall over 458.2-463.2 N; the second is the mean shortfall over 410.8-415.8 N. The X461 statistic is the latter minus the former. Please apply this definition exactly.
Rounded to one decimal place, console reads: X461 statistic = -1.0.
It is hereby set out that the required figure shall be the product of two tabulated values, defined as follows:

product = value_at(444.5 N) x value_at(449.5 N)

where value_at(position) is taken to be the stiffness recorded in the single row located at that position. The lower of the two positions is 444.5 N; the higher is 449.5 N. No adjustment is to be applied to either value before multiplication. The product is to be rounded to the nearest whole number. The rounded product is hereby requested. 54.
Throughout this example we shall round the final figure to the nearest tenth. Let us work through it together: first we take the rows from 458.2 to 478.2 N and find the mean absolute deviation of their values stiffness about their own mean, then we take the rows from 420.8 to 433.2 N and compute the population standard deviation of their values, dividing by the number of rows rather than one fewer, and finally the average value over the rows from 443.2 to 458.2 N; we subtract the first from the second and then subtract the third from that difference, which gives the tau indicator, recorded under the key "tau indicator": -7.3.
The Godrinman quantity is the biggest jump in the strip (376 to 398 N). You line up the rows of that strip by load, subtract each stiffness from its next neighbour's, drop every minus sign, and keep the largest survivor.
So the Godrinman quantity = 1.01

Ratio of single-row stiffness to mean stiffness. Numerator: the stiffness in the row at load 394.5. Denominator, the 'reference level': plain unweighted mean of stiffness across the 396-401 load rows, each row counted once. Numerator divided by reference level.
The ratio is 0.93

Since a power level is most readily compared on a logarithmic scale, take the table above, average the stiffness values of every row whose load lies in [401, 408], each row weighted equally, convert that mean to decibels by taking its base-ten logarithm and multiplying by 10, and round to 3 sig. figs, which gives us 8.95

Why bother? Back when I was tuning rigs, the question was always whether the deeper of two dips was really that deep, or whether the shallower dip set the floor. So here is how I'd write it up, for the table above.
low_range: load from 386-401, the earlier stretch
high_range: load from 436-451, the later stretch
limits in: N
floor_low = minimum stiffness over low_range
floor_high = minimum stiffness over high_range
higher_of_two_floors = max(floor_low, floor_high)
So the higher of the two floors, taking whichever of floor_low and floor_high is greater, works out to 7.1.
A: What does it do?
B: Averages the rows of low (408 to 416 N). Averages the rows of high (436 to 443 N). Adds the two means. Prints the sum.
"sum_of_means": 15.8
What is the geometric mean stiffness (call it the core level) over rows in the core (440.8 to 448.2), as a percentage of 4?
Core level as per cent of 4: 192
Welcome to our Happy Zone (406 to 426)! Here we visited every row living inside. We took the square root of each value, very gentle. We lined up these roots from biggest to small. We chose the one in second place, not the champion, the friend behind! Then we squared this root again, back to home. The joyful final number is 8.51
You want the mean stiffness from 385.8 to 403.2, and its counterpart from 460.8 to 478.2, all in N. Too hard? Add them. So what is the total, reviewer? 14.8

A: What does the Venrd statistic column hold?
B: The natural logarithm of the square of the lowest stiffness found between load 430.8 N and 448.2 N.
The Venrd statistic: 4.00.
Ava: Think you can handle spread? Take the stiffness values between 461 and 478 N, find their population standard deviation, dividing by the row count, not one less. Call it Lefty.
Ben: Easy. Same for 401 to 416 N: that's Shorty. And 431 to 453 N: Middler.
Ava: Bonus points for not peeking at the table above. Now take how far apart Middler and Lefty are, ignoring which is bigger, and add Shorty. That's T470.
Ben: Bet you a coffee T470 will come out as 0.378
